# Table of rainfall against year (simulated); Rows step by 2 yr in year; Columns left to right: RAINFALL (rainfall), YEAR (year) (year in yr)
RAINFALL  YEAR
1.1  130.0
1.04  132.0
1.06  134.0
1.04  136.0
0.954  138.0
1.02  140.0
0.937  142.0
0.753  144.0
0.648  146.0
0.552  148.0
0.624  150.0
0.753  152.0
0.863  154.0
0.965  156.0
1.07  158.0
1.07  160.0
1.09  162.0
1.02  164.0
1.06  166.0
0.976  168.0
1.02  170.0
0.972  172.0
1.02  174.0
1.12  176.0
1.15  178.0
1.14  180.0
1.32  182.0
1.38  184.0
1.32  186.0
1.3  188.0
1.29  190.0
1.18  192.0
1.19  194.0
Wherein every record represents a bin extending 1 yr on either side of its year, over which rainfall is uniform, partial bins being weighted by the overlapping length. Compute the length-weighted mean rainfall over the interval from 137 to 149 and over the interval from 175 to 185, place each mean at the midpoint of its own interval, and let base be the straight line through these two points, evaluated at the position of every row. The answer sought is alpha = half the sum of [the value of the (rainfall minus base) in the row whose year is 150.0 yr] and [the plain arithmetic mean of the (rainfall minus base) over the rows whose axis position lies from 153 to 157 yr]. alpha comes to -0.15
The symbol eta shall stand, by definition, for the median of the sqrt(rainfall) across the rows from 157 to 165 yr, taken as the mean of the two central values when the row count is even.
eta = 1.03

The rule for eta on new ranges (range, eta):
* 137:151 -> 0.87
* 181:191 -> 1.15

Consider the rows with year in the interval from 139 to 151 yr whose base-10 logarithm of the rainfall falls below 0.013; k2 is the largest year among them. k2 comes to 150.0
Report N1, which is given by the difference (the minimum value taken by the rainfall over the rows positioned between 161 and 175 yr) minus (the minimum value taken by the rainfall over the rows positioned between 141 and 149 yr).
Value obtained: 0.42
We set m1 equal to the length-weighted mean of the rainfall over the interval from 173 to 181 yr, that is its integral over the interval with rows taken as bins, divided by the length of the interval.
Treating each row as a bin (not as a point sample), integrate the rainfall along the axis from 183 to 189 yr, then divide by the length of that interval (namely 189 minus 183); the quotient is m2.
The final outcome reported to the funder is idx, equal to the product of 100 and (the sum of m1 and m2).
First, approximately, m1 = 1.11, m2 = 1.33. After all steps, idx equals 244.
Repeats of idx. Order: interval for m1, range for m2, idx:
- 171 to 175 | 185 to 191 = 230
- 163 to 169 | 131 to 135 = 207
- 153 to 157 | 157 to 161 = 198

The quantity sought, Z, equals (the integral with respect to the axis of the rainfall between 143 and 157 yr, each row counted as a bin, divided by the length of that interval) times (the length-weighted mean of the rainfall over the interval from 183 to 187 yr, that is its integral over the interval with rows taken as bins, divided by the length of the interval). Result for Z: 0.99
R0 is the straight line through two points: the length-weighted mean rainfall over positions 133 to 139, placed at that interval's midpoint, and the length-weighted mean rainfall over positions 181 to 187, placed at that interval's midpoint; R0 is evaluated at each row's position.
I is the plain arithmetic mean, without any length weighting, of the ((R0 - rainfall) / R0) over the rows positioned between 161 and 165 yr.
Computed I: 0.12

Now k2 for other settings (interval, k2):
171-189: 174.0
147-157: 156.0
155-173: 172.0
